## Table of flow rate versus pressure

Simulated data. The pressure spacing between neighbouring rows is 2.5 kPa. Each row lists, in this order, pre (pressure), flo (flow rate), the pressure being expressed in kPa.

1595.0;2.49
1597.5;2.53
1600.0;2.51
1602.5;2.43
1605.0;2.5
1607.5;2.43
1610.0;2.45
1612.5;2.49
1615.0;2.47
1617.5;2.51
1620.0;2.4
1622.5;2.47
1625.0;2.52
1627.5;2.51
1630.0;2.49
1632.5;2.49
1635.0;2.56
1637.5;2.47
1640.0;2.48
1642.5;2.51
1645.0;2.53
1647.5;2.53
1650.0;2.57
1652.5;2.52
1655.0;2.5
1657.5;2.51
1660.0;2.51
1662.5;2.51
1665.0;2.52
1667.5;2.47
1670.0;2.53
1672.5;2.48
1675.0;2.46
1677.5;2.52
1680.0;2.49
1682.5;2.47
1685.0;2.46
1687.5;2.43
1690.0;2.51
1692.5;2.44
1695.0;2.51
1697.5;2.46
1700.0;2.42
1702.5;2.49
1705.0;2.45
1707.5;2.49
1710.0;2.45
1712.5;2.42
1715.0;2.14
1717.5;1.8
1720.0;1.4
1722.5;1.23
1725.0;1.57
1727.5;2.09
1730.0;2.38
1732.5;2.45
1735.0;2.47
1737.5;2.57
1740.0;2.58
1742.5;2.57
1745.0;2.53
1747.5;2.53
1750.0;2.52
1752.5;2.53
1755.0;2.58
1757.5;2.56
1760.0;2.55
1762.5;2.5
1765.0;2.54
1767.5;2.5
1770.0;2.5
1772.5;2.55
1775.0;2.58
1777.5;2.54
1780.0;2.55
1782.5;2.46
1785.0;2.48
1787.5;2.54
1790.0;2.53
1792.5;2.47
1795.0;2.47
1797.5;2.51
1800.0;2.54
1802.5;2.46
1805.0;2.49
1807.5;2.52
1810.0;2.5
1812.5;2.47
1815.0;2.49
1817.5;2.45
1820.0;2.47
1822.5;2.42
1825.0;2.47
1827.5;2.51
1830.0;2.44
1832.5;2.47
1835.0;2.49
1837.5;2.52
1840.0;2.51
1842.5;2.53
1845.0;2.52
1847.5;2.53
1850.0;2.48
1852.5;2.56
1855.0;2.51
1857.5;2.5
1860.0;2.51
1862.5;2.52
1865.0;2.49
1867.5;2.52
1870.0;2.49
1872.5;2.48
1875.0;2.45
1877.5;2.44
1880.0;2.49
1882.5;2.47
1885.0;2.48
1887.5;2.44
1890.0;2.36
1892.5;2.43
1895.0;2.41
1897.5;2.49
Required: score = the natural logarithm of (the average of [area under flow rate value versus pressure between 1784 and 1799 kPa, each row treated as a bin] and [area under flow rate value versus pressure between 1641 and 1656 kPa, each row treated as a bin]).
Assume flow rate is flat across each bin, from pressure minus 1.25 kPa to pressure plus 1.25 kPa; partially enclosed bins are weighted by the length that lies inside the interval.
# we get 3.63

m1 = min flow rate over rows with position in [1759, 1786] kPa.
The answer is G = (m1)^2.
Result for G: 6.05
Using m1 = 2.46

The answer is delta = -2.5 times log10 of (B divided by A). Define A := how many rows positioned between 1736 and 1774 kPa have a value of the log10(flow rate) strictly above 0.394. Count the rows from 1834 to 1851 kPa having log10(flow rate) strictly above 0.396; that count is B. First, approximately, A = 15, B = 6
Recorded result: 1.0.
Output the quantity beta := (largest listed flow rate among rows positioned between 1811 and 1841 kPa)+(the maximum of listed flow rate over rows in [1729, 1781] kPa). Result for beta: 5.10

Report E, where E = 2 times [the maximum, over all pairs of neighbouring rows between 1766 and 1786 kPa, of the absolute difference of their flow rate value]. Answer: 0.180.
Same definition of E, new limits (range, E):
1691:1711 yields 0.140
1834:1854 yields 0.160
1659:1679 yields 0.120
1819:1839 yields 0.140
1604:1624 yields 0.220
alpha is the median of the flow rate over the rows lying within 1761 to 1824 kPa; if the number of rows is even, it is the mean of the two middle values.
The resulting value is 2.50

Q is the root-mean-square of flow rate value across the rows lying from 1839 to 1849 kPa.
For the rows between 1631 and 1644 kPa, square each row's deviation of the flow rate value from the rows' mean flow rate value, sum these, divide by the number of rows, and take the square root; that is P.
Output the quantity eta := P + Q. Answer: 2.55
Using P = 0.032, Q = 2.52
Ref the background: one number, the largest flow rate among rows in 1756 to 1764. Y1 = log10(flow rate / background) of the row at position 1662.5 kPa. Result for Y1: -0.009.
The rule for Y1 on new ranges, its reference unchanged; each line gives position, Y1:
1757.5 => 0.000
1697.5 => -0.017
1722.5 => -0.318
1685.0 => -0.017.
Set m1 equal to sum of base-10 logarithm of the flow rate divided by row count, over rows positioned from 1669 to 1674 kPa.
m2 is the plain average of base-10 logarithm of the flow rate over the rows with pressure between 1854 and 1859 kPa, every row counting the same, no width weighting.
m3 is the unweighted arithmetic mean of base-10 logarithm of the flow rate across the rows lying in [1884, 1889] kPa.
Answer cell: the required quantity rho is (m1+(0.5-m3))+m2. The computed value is 0.9067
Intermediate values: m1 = 0.399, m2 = 0.399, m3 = 0.391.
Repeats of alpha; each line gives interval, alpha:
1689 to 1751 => 2.45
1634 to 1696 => 2.51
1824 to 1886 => 2.49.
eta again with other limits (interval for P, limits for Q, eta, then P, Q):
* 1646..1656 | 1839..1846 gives 2.55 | 0.025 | 2.52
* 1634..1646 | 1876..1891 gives 2.48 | 0.033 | 2.45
